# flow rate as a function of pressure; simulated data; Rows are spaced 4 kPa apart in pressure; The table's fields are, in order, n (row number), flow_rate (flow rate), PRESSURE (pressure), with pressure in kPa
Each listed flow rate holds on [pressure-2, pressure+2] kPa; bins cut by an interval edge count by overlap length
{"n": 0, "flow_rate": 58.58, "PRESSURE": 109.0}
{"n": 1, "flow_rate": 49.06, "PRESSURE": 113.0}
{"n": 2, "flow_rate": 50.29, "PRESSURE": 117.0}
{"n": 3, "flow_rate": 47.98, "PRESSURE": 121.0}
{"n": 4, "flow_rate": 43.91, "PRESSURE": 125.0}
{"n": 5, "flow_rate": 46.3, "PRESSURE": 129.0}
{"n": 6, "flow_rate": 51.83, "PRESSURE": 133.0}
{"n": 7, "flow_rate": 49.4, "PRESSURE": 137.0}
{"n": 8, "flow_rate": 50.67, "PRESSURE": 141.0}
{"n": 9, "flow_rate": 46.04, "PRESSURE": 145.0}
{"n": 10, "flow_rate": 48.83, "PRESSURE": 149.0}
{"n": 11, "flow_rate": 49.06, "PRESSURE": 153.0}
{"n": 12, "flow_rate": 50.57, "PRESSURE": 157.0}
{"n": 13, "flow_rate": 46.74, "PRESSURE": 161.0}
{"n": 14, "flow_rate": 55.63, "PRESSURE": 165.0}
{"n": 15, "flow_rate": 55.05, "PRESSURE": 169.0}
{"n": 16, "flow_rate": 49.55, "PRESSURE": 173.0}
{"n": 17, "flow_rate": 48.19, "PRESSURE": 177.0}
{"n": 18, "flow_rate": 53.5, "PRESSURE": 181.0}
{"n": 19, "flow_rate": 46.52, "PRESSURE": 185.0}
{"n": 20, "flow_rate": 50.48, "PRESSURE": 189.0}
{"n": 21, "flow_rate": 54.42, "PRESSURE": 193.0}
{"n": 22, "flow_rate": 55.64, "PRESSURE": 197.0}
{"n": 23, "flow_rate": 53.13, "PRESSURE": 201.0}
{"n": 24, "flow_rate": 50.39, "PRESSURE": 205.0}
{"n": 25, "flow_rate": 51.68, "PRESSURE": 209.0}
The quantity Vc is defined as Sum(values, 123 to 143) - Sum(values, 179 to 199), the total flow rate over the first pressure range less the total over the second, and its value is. -18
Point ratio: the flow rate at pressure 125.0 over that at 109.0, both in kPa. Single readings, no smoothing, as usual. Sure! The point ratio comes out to 0.75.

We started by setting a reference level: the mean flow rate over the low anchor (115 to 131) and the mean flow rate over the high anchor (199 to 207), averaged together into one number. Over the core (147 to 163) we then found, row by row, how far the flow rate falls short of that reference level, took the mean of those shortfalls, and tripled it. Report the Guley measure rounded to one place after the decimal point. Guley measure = 1.9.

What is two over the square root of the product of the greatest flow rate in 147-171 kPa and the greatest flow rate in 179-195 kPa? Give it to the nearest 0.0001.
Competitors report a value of 0.0363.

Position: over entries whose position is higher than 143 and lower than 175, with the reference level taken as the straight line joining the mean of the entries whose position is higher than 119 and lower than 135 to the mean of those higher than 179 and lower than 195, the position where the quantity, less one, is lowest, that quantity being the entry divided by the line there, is 161.0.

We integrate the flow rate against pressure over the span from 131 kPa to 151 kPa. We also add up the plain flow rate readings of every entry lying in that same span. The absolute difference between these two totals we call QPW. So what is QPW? 740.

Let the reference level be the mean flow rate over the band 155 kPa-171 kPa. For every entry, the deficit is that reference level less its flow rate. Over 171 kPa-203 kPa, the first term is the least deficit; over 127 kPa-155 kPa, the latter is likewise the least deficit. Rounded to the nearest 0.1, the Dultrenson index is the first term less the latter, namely -3.8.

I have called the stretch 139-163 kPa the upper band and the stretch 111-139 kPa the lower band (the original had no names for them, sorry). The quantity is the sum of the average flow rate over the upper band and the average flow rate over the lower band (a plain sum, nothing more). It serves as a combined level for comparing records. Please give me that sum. 97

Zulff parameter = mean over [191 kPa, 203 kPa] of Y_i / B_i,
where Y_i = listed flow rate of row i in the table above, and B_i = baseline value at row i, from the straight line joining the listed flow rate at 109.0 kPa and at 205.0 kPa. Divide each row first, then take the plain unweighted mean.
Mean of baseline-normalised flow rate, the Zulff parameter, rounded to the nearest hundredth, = 1.07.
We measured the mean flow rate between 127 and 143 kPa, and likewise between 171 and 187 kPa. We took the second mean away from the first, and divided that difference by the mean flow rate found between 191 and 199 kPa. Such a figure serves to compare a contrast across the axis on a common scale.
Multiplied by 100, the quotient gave 0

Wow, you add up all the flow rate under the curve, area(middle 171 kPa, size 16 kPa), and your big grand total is 834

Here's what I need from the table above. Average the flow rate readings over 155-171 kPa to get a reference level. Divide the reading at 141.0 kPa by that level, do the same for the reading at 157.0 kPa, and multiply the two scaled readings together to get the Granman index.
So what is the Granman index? 0.95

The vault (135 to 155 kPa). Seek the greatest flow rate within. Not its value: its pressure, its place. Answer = 141.0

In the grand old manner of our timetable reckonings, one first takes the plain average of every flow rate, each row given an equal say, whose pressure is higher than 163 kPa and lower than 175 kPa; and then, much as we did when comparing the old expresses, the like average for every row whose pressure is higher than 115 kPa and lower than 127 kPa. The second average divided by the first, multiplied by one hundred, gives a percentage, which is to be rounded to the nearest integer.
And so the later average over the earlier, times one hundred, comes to 89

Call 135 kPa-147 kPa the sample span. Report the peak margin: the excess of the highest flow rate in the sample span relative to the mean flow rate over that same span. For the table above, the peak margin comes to 2.0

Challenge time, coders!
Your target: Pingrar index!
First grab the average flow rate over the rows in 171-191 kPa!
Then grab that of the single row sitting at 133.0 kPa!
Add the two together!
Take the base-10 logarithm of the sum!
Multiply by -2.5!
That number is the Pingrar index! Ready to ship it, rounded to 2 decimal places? -5.02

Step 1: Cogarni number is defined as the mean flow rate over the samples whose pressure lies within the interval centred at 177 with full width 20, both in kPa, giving 50.6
